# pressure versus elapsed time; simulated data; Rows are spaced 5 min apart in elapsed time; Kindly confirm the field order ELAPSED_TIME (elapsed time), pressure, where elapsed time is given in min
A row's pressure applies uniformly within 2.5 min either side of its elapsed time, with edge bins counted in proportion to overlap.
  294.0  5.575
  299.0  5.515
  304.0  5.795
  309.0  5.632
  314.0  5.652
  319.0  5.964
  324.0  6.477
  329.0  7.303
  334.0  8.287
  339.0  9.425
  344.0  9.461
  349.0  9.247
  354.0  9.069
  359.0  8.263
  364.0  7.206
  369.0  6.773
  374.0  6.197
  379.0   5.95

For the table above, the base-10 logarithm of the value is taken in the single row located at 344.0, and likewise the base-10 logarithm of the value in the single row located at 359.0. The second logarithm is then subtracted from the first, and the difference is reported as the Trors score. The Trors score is 0.06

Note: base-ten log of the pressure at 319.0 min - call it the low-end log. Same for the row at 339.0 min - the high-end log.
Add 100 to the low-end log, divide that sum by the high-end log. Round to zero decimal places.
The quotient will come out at 103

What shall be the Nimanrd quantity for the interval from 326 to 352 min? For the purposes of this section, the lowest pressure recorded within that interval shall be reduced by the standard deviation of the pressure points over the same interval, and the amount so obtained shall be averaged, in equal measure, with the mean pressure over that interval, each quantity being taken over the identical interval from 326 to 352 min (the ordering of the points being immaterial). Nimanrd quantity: 7.6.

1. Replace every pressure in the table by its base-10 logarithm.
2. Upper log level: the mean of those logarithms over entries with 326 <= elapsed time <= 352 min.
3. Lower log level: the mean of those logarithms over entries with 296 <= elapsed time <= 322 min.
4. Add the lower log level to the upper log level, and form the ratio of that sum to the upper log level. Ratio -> 1.81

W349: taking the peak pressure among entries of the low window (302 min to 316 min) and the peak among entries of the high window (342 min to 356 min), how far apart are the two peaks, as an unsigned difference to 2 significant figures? 3.7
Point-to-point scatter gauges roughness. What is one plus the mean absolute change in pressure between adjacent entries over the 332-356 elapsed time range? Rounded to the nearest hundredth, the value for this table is 1.39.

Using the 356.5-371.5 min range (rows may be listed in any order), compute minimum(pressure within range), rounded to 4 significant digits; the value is 6.773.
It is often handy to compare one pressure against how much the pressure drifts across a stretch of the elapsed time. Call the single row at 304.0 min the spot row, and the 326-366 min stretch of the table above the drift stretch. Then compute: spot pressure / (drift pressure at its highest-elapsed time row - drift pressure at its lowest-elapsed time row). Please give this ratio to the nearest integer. -60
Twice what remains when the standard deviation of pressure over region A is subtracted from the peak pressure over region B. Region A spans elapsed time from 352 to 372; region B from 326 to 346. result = 17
